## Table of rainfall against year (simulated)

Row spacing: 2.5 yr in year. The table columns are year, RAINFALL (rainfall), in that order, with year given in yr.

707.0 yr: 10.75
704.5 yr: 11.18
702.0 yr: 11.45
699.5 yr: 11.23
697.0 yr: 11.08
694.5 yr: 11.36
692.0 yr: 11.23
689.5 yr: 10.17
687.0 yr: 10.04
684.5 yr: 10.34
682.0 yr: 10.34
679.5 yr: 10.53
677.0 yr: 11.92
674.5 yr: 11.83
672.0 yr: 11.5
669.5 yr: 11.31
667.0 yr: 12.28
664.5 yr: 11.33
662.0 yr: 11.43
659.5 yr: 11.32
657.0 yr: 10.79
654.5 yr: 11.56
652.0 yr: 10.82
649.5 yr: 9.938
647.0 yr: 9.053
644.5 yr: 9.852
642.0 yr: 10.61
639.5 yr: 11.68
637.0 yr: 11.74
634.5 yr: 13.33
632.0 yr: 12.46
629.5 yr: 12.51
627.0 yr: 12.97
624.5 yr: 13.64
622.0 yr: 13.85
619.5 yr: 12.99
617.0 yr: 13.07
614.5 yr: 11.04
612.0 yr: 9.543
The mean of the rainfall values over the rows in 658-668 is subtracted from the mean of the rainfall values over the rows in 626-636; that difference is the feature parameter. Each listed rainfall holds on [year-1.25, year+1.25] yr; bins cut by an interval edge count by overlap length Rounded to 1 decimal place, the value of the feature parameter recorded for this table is 1.2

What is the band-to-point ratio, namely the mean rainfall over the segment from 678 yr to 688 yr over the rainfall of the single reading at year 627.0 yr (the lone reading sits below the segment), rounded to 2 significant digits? 0.80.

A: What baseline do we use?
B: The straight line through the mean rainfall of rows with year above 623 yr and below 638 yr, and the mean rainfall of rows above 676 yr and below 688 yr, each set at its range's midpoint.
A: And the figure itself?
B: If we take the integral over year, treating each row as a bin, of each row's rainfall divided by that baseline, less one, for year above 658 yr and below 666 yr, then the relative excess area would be -0.1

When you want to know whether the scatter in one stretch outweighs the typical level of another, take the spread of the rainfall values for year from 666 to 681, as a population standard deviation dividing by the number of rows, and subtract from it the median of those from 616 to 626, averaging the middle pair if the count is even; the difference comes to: -12.8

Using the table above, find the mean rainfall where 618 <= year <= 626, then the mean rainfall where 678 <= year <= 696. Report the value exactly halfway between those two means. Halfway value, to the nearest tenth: 12.0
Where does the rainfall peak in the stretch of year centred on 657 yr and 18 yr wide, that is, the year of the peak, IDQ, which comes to 654.5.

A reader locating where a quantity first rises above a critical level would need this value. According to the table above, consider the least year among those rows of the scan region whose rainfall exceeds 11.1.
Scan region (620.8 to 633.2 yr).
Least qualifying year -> 622.0 yr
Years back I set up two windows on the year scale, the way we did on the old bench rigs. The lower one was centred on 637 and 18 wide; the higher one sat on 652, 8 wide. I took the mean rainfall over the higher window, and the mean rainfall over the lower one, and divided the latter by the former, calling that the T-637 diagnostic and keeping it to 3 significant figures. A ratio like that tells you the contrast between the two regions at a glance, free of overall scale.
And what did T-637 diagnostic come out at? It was 1.09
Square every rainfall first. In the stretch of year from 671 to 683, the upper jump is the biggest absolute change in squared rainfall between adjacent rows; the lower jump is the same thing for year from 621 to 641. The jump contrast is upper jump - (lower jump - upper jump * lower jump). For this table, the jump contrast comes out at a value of 1235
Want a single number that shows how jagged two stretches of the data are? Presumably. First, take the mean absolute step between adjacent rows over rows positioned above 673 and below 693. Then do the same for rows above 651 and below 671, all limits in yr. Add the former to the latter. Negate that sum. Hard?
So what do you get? -1.05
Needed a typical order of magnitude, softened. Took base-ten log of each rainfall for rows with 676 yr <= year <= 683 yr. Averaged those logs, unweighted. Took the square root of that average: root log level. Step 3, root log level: 1.02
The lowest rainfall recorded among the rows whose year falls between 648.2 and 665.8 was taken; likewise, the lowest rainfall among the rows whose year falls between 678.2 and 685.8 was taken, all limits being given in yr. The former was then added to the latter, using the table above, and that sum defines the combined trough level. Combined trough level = 20.3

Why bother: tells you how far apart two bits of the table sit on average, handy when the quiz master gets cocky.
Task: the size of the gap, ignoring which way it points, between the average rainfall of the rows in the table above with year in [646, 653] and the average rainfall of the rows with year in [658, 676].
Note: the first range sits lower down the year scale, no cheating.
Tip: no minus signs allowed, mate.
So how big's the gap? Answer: 1.6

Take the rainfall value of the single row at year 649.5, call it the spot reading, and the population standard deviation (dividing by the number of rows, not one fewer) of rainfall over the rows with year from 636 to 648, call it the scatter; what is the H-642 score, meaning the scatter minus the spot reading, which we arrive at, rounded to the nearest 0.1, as -8.9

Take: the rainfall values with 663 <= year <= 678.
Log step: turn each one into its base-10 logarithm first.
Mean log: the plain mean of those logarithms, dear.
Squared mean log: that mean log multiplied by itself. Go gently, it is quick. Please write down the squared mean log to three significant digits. 1.14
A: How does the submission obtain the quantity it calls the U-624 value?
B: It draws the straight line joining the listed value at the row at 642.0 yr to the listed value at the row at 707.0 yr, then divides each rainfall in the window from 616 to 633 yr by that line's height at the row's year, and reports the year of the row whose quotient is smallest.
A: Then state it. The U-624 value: 632.0 yr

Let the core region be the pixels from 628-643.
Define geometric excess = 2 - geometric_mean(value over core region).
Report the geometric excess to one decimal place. -10.0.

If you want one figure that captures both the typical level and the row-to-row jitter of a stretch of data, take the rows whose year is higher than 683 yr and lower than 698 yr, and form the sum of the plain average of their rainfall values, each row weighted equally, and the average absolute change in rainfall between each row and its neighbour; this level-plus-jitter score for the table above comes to 11.1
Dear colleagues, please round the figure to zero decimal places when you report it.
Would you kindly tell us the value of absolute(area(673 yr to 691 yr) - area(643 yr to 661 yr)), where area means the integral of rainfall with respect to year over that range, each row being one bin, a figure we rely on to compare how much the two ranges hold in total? 5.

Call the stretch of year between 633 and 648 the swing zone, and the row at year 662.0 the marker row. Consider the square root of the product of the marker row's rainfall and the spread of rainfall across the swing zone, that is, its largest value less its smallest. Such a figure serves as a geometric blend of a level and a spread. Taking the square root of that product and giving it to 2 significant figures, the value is 7.0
